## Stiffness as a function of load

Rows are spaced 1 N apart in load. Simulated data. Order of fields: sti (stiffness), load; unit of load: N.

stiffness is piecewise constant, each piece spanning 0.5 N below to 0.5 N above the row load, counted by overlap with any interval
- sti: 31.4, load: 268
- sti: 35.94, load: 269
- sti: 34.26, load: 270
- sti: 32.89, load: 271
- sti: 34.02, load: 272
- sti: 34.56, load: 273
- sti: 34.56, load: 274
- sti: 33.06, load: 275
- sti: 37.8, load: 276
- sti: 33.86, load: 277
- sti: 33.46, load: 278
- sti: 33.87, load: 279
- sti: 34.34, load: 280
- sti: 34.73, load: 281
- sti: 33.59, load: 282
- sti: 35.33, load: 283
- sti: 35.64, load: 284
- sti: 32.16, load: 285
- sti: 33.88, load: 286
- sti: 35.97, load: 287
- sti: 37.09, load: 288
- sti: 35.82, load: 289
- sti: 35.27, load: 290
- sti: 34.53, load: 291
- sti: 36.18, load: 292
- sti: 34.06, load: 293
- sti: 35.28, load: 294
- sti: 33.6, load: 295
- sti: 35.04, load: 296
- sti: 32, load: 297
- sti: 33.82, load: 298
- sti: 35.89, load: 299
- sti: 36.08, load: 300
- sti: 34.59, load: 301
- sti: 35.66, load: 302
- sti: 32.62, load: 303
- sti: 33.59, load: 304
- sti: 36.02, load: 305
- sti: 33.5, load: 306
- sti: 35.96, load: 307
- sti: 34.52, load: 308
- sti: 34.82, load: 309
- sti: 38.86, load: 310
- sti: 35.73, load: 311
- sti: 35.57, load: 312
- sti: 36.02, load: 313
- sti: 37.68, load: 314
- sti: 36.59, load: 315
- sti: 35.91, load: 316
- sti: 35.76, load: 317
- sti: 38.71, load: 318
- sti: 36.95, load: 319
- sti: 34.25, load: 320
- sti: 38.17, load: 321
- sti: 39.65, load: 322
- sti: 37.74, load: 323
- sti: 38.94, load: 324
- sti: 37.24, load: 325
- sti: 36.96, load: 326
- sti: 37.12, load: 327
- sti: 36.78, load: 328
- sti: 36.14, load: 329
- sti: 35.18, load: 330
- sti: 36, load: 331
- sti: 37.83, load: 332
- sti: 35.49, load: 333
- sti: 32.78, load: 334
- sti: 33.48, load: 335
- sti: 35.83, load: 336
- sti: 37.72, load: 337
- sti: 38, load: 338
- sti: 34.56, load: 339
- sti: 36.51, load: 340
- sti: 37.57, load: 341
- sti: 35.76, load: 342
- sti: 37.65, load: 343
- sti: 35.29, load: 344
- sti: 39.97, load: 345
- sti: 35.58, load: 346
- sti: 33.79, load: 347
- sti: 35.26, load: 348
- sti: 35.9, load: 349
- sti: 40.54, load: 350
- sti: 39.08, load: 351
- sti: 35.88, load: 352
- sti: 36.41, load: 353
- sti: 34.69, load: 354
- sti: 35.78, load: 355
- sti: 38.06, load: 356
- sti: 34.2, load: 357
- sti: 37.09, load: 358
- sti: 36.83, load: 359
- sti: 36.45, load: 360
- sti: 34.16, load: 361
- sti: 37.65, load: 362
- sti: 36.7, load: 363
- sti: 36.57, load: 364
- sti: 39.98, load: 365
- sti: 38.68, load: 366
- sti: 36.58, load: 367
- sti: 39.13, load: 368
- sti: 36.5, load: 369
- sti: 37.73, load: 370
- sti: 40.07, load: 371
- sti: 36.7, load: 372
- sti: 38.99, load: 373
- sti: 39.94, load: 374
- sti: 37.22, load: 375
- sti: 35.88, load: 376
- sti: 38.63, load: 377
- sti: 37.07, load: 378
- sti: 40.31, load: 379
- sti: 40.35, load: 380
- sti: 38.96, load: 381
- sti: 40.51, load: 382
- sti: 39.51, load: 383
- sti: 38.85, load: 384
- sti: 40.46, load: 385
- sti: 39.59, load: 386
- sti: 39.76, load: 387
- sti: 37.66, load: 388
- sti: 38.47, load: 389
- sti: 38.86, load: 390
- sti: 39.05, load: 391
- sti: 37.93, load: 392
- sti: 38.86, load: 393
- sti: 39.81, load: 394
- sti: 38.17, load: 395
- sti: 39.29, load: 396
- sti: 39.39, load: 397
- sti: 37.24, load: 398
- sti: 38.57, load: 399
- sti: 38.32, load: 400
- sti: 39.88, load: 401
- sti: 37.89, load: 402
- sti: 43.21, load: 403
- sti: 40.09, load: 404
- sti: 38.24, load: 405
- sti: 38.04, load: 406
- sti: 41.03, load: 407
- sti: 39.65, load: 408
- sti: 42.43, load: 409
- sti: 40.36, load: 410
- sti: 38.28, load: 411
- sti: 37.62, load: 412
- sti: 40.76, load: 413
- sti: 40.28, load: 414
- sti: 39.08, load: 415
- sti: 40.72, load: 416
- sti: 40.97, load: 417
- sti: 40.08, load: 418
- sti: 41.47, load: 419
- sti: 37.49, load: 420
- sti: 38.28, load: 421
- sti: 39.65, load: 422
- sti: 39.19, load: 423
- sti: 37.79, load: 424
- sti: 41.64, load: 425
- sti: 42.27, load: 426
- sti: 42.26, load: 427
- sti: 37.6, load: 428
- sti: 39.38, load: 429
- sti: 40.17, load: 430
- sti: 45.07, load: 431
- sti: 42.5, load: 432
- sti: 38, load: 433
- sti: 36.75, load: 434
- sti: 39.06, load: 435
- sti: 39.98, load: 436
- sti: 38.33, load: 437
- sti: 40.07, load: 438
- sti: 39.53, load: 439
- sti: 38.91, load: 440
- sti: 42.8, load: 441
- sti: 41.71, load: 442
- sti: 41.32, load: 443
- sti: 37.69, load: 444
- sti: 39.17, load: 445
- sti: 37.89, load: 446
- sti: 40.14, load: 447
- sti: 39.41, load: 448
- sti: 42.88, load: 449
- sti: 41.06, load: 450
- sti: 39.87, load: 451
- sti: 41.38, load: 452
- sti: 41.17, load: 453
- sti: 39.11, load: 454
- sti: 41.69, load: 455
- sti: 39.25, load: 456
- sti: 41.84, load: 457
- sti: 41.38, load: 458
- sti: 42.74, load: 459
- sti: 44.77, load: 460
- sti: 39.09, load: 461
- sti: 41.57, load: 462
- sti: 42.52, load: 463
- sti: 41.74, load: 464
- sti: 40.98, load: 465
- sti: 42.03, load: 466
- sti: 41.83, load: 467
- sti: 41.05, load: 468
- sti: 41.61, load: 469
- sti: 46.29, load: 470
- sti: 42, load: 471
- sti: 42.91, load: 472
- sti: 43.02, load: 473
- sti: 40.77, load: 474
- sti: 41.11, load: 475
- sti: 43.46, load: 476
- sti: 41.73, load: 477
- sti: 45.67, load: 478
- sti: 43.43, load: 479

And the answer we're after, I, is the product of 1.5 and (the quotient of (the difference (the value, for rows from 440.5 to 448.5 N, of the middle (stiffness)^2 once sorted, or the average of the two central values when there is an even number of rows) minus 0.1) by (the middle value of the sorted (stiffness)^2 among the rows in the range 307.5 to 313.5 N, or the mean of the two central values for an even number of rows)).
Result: 1.87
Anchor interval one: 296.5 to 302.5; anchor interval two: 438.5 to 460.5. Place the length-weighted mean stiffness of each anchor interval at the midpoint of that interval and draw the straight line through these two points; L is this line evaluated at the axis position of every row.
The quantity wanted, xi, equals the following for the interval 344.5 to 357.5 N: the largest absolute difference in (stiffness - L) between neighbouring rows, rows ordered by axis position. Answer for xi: 4.6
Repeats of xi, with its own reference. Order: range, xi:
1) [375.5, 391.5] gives 3.2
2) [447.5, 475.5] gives 5.7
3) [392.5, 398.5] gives 2.2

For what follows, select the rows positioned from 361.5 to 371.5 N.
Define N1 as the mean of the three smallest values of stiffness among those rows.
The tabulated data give 37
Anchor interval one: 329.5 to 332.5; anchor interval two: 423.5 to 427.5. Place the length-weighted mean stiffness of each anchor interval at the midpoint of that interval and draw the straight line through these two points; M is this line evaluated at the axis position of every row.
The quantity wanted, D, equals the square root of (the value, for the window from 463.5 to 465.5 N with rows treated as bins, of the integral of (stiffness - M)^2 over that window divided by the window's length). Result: 1.60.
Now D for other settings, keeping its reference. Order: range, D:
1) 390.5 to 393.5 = 0.88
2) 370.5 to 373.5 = 1.44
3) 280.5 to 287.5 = 1.32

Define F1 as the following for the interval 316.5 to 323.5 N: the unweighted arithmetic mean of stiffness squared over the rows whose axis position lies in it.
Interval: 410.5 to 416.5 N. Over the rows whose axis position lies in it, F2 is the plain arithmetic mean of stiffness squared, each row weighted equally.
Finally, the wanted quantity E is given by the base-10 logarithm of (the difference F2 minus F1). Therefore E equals 2.2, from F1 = 1396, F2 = 1558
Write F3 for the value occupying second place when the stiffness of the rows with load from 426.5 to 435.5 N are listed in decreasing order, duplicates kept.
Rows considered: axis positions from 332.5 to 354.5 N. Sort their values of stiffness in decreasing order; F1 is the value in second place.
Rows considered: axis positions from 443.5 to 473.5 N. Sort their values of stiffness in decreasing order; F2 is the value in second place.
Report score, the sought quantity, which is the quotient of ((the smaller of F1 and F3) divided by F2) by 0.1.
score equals 8.9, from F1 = 39.97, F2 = 44.77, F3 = 42.5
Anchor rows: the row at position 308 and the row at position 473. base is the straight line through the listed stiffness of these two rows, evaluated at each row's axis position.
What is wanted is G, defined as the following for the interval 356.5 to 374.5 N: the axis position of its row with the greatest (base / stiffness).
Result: 361 N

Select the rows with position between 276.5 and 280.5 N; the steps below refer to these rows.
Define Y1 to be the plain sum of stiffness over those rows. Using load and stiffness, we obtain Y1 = 136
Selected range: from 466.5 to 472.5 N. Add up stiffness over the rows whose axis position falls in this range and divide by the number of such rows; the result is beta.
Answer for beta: 42.6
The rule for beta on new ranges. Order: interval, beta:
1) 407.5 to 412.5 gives 39.7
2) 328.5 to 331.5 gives 35.8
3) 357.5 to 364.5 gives 36.5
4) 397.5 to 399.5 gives 37.9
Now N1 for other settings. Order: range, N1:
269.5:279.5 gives 33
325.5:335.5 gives 34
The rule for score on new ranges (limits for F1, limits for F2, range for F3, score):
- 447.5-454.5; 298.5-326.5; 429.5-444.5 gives 10.6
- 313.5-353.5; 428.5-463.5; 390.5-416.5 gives 8.9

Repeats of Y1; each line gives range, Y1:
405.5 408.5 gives 119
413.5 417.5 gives 161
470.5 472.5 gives 85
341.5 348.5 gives 253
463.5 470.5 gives 296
